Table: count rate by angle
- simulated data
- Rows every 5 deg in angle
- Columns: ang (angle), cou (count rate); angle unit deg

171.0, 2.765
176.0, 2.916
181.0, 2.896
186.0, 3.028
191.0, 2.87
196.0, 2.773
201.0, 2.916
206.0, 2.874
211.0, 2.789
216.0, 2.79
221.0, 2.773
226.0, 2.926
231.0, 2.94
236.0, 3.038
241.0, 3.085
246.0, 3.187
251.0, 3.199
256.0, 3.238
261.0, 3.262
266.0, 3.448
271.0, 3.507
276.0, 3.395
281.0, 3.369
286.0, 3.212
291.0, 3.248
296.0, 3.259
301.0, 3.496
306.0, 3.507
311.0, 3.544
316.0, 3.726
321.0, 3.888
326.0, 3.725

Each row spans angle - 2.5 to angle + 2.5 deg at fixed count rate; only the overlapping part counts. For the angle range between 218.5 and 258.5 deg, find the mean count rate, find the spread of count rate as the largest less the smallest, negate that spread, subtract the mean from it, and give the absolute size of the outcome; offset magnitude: 3.5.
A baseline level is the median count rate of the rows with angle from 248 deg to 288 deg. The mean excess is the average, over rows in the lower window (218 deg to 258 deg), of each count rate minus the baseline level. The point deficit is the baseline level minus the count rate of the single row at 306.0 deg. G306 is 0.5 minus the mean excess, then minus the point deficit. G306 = 0.96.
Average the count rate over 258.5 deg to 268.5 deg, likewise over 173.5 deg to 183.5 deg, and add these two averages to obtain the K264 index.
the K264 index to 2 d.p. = 6.26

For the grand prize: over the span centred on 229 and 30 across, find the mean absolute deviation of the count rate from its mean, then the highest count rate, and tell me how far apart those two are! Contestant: 2.99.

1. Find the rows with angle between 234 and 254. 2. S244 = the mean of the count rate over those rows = 3.13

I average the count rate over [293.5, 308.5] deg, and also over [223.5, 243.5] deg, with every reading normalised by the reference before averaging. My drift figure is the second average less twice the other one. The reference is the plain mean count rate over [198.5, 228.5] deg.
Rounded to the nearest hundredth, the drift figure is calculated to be -1.35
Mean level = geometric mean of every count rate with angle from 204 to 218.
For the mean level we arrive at 2.8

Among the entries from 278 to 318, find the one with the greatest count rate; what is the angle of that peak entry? 316.0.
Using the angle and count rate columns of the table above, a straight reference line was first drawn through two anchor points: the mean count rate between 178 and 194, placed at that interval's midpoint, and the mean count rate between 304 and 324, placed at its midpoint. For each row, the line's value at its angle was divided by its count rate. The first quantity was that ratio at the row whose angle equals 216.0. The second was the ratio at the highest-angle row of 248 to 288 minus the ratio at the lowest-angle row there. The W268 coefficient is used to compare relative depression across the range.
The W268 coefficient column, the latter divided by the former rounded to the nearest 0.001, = 0.053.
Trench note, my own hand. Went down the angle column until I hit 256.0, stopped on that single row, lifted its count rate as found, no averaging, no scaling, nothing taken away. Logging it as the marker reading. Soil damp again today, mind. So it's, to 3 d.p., 3.238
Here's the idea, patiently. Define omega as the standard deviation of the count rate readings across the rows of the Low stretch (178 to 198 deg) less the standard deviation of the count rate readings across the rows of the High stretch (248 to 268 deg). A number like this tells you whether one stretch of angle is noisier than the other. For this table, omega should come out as -0.005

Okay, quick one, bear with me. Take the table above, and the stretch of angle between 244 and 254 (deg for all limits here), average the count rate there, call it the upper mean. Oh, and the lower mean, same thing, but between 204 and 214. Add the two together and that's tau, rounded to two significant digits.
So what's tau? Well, 6.0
